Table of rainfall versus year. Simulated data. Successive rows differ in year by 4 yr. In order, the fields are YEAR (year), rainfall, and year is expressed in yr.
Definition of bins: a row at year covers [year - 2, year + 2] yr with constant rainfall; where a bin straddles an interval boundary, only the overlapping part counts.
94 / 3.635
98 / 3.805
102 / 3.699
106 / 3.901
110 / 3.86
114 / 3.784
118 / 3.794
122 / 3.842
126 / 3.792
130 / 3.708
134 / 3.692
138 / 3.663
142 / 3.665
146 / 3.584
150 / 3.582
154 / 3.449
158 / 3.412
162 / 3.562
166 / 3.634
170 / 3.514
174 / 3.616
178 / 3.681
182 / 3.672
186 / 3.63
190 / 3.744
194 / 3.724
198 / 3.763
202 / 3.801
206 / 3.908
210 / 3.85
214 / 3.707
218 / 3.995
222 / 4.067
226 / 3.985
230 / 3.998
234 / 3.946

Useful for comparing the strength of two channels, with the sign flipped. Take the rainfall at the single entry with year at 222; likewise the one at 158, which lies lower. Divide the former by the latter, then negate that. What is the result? -1.19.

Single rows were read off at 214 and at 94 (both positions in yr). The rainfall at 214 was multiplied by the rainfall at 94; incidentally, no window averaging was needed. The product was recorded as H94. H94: 13.5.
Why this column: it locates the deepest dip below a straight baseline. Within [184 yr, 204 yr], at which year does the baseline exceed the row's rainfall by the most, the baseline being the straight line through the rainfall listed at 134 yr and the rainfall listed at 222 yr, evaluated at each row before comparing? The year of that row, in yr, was 186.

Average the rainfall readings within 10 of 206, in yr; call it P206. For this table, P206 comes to 3.81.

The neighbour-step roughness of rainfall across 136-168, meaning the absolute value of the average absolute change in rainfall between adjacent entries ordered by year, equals 0.068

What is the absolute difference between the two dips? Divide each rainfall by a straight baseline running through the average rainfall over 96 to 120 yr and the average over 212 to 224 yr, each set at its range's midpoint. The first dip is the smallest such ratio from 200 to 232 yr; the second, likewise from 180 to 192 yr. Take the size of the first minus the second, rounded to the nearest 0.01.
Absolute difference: 0.01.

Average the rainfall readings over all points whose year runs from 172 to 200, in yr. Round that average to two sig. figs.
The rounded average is 3.7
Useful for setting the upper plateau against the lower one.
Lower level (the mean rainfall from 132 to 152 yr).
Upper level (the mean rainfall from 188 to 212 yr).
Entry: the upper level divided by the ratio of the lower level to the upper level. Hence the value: 3.97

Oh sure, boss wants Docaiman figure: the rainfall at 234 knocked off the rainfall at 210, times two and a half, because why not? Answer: -0.24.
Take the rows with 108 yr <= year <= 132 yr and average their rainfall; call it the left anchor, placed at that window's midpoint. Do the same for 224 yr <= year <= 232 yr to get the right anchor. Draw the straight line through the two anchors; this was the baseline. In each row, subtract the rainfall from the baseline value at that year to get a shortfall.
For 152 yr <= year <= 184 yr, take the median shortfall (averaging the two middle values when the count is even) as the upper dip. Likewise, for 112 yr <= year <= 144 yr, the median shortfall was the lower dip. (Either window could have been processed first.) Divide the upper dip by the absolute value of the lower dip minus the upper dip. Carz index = 1.26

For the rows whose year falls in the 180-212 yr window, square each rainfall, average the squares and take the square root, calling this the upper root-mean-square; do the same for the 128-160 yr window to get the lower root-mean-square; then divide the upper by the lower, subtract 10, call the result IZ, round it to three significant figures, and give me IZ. -8.95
